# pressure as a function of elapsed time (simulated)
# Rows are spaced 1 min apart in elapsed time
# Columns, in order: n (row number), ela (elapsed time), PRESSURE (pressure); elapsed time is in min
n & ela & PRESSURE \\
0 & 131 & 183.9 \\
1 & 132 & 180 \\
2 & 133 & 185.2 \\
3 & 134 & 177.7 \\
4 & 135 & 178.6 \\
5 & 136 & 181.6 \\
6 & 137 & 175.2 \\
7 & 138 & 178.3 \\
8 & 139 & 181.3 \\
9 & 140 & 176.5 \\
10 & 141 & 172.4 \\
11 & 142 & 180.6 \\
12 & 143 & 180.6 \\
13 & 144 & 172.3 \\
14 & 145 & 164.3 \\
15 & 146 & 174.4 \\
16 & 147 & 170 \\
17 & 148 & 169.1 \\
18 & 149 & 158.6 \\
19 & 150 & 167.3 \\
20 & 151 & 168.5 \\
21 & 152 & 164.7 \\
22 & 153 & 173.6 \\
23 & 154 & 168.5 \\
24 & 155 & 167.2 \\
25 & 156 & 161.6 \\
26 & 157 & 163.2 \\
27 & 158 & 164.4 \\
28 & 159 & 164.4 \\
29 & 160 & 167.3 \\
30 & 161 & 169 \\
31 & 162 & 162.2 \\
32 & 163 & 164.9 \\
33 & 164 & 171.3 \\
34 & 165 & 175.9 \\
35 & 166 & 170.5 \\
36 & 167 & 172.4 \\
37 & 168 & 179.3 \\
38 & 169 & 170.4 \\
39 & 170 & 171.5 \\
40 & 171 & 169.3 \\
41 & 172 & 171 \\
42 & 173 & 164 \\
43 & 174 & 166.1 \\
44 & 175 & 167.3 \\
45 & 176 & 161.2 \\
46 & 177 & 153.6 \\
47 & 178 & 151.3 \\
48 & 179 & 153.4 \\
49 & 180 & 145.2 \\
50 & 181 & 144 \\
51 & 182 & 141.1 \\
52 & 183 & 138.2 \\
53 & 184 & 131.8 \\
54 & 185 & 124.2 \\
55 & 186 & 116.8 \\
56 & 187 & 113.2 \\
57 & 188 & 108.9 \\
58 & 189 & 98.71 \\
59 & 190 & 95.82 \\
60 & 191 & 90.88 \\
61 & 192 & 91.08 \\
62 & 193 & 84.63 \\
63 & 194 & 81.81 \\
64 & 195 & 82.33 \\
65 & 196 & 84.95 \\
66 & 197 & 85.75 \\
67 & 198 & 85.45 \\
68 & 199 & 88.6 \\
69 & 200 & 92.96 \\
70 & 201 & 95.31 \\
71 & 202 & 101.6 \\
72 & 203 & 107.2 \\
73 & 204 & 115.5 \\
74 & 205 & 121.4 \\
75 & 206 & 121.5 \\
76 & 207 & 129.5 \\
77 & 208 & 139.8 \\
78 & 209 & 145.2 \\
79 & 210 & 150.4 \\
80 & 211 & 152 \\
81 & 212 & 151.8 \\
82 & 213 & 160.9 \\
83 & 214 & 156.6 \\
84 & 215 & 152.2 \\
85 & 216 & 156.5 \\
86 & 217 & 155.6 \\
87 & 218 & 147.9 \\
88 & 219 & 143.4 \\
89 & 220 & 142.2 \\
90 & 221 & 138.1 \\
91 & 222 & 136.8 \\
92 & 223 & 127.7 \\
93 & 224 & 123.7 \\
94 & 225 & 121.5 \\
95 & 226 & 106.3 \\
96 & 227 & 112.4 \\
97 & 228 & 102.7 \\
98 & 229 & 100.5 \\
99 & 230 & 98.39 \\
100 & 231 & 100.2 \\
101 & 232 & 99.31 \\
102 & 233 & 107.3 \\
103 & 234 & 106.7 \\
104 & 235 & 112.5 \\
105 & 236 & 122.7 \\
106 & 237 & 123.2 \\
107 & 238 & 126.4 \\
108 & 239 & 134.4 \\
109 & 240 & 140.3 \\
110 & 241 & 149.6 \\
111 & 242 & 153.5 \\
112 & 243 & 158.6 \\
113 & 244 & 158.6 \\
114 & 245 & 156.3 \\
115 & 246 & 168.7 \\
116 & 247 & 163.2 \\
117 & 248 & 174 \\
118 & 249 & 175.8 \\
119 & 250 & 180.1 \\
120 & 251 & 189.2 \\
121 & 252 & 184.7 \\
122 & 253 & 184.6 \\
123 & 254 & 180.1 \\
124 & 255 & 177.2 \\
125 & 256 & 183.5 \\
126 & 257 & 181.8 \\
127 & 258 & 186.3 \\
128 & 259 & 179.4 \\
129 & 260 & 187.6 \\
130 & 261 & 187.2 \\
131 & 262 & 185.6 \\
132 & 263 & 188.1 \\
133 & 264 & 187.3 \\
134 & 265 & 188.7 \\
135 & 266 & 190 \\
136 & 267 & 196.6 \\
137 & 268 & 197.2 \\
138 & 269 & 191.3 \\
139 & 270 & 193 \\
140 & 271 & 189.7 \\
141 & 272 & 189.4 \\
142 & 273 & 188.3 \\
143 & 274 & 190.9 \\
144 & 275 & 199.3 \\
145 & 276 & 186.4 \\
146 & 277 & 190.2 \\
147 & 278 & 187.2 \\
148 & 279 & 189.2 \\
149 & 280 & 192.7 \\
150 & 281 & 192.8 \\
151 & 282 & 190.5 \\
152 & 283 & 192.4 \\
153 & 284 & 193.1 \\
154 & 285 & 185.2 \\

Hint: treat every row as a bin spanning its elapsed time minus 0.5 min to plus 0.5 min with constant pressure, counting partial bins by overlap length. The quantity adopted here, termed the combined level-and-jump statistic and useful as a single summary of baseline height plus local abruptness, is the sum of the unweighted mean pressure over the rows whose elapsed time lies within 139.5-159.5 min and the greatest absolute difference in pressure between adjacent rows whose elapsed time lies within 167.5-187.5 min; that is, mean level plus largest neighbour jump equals 178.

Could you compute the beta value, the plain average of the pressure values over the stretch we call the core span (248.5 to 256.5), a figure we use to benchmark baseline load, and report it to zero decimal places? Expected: 182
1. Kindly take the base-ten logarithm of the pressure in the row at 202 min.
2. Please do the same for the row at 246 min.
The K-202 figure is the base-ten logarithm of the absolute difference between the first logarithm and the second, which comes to -0.66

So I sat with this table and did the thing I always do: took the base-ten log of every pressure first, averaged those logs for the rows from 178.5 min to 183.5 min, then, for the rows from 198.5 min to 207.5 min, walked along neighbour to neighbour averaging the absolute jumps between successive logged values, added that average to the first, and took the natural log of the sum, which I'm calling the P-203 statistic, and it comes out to 0.779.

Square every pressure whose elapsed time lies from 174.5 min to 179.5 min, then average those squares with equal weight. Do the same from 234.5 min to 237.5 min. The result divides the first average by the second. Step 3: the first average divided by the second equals 1.7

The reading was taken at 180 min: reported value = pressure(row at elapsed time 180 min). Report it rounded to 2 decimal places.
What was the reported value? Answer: 145.20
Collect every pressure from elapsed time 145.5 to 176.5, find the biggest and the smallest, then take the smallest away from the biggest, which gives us 21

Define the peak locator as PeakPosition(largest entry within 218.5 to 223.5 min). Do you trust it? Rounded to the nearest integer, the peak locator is 219 min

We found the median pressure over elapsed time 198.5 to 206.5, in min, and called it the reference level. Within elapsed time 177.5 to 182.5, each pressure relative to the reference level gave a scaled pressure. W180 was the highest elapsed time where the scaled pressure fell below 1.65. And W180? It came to 182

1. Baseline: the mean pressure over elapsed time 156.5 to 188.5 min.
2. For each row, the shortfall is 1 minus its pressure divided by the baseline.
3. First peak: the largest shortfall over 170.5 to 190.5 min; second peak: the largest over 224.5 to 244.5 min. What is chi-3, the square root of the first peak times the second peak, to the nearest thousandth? 0.377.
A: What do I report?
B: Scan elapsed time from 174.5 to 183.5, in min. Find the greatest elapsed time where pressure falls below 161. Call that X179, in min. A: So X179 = 183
